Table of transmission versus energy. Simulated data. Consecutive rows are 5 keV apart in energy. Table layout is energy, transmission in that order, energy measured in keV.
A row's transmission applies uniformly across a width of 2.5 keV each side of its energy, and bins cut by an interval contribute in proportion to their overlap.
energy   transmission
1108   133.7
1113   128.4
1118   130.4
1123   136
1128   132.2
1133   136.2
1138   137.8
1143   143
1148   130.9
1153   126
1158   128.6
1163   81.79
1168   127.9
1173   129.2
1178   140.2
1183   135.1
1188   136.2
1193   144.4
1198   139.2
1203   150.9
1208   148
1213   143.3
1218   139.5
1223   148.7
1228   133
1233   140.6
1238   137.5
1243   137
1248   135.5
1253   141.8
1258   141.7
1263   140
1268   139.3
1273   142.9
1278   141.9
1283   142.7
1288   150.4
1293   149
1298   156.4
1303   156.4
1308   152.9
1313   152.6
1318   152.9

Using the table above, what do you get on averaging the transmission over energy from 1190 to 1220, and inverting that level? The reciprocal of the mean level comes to 0.0069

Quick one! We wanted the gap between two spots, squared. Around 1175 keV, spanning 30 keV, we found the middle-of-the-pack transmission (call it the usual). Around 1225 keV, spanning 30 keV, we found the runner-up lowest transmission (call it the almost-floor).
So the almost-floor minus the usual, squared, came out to 29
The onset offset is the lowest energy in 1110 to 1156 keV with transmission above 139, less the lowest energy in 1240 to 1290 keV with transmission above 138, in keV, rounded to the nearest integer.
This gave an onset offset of -110 keV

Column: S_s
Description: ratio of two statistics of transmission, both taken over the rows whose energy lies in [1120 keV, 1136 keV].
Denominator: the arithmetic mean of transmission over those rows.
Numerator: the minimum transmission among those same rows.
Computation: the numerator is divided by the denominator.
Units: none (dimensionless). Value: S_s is 0.981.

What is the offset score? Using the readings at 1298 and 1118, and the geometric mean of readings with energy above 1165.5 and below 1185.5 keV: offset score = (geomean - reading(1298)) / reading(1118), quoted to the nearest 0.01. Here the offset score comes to -0.18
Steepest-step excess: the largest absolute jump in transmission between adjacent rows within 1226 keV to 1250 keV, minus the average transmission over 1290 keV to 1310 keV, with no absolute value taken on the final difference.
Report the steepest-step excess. -146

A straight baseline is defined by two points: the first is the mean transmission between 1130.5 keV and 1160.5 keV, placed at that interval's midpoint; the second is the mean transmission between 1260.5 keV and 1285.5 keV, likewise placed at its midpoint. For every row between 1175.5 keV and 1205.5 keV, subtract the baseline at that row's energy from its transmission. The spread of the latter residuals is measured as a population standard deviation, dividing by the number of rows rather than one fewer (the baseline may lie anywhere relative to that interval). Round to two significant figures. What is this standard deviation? 5.0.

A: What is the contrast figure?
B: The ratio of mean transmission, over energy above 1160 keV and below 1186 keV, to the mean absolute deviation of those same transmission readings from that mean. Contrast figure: 7.5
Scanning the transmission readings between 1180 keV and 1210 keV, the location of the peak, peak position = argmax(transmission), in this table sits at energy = 1203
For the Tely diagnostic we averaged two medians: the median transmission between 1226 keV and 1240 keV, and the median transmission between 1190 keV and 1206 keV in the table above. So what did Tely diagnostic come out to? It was 141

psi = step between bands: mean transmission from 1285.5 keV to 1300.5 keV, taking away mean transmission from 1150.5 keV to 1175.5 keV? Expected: 33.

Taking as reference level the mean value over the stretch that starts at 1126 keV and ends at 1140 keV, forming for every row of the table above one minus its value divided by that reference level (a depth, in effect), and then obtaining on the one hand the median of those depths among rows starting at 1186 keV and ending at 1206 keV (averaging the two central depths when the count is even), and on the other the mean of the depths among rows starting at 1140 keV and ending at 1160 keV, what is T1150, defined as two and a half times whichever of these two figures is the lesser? -0.12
